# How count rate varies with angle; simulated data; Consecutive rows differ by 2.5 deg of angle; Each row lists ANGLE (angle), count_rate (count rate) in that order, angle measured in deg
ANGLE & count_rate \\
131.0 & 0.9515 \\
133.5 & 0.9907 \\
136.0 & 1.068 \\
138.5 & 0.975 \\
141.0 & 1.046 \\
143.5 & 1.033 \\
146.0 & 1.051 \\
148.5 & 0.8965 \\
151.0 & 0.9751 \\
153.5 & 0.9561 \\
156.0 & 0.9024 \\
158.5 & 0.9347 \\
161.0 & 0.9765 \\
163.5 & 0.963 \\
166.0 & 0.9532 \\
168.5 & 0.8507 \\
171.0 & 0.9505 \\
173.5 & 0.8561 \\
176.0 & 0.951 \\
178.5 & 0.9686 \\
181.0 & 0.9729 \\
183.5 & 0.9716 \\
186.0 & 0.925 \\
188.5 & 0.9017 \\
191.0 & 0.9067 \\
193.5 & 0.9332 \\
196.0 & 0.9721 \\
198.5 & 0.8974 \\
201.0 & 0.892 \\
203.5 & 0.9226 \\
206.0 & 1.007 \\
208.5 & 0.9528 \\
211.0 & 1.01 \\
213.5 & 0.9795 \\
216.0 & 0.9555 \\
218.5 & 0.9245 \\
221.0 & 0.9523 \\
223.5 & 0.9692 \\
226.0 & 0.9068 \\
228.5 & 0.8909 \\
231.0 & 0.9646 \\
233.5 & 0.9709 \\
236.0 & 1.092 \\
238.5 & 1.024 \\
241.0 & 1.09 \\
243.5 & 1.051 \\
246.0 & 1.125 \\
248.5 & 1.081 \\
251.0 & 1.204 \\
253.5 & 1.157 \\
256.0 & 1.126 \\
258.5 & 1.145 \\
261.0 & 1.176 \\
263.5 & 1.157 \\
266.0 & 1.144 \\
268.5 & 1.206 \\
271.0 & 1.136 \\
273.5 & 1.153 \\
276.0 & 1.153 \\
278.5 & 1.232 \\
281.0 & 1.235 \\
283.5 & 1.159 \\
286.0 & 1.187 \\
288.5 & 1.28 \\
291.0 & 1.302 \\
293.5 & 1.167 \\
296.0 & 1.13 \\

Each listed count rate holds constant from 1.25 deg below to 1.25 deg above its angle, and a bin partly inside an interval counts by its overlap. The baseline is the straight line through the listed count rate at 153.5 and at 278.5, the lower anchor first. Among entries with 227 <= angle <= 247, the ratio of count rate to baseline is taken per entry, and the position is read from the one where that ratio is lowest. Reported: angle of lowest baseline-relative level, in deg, 228.5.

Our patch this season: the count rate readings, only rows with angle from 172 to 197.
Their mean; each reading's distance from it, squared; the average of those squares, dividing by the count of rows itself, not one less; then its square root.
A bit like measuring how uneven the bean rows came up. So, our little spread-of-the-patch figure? 0.037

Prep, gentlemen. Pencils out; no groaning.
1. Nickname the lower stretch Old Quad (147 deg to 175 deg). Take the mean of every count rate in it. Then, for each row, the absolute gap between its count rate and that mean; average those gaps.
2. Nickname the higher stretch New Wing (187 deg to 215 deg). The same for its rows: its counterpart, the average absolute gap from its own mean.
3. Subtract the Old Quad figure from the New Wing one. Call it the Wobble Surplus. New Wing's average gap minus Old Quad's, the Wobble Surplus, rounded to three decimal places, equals -0.001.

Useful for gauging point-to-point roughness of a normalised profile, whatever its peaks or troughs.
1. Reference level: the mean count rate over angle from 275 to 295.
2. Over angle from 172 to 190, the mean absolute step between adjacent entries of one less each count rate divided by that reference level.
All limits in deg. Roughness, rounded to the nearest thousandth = 0.026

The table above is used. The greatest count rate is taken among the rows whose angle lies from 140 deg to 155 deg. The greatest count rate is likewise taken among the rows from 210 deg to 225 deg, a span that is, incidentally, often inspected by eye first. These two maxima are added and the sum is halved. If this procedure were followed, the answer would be 1.03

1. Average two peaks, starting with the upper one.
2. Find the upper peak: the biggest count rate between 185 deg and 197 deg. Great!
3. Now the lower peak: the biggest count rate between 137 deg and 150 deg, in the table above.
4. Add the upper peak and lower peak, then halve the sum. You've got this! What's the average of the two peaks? 1.01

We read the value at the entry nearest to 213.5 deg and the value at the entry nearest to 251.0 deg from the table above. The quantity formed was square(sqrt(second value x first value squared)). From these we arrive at 1.16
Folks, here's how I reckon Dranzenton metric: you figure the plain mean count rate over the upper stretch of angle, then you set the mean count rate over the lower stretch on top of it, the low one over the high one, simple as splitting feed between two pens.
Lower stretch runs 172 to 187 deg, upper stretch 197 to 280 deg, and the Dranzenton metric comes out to 0.90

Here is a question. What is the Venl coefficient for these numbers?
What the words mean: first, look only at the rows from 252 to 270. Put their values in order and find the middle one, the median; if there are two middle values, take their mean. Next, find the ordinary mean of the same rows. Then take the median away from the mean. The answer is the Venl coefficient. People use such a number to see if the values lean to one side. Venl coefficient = 0.002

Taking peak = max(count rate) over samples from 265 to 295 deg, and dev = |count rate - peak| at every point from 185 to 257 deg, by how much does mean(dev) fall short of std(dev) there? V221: -0.22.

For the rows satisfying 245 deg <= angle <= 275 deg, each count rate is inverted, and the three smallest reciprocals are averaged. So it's 0.84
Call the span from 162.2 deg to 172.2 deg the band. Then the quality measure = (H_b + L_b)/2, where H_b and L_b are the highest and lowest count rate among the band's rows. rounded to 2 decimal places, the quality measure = 0.91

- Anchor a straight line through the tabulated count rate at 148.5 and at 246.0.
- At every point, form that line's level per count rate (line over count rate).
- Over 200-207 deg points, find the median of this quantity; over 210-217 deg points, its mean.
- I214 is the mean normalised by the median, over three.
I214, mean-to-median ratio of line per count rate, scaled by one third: 0.32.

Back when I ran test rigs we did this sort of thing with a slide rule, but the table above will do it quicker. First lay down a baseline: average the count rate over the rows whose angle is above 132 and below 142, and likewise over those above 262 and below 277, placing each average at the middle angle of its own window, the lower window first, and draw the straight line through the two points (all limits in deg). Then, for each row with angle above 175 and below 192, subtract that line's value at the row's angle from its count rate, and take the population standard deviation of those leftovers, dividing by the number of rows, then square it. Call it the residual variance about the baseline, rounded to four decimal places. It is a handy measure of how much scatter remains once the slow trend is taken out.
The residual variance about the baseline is 0.0011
